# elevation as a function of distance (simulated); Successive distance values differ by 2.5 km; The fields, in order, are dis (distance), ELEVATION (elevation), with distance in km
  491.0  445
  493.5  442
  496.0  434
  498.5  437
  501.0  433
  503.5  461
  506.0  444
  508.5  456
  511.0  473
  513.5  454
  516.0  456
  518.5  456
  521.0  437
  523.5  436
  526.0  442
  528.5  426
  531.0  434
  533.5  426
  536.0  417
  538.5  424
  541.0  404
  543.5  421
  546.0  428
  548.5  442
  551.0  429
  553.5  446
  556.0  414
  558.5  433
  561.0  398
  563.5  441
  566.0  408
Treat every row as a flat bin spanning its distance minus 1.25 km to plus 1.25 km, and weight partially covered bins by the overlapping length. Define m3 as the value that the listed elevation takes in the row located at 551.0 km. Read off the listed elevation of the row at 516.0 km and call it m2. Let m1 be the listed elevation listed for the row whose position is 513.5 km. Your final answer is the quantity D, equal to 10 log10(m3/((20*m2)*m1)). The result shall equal -39.8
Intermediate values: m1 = 454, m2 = 456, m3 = 429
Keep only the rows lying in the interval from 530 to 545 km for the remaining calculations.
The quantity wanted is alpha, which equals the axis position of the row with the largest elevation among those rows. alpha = 531.0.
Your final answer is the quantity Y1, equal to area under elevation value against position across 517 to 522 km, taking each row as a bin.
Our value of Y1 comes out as 2237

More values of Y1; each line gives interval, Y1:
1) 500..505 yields 2238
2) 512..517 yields 2279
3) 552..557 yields 2154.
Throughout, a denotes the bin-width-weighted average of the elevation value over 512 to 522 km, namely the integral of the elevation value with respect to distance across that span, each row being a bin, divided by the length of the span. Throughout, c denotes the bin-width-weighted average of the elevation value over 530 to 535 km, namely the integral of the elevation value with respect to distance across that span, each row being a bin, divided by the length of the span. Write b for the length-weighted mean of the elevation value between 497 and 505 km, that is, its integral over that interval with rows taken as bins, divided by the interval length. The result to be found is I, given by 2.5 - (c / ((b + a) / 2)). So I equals 1.54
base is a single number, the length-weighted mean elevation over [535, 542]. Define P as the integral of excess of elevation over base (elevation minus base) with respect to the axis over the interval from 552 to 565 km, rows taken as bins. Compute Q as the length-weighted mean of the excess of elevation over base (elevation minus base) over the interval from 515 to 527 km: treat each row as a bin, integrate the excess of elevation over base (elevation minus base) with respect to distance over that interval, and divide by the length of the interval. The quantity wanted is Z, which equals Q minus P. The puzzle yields -110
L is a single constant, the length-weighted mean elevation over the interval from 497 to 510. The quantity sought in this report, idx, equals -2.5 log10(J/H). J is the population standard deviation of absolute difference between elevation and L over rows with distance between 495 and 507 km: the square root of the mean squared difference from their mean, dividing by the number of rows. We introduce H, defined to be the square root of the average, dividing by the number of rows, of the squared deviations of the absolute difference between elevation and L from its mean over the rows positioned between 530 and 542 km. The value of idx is 0.9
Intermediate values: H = 10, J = 4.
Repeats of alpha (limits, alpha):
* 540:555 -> 553.5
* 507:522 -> 511.0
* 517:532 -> 518.5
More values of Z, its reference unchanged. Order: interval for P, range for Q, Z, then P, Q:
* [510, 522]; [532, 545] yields -475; 479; 4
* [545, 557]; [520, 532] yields -183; 203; 20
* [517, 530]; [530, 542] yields -310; 316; 6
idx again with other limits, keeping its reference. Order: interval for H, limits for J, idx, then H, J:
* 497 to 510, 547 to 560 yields -1.1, 4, 11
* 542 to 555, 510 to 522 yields 0.3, 9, 7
